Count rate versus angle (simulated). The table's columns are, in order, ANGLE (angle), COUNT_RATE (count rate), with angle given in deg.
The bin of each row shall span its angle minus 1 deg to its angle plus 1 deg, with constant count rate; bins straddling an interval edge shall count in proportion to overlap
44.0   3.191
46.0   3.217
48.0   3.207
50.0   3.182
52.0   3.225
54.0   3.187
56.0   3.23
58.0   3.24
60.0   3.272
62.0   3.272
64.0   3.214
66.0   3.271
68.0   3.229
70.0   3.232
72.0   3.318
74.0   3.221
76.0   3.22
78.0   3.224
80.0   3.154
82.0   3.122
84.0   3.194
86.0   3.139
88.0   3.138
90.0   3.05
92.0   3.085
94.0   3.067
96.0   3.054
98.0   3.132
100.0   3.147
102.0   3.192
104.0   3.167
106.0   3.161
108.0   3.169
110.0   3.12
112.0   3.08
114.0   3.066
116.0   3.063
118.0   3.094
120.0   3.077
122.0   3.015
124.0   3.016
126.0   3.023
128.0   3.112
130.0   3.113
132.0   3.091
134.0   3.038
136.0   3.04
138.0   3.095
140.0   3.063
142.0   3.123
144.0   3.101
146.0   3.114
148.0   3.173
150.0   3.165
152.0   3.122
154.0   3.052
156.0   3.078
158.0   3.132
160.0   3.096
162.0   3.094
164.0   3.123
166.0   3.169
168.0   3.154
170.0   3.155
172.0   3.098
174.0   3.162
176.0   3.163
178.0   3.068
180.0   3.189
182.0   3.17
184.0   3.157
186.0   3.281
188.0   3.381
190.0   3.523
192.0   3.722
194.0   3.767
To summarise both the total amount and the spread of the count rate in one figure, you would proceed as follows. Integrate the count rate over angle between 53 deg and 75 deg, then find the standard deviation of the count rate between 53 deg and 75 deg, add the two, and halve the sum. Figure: 36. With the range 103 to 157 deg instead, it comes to 84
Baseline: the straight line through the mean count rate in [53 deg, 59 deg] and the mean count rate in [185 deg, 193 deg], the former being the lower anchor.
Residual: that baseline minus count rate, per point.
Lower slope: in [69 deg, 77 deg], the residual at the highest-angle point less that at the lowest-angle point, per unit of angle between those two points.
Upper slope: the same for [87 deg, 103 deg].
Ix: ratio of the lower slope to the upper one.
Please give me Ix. -2.1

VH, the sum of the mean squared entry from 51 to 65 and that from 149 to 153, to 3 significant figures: 20.3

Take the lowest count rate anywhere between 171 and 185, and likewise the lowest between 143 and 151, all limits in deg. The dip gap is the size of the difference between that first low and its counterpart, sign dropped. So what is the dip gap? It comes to 0.03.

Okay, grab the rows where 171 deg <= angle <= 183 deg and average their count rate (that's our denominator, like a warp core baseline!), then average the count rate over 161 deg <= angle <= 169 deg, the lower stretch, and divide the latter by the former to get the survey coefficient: 1.00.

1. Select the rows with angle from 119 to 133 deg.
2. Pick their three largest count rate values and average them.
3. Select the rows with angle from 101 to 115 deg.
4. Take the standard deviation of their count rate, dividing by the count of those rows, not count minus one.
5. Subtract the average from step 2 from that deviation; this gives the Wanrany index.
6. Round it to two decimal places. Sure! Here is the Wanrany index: -3.06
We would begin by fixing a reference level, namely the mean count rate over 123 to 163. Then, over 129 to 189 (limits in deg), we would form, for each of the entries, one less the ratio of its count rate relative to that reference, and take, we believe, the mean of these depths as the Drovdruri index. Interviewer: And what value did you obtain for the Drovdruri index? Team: -0.013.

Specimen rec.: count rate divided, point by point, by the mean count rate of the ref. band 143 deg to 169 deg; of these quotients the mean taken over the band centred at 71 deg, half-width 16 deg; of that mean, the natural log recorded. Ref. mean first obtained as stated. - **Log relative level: 0.032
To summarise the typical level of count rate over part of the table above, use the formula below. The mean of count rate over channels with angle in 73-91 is 3.16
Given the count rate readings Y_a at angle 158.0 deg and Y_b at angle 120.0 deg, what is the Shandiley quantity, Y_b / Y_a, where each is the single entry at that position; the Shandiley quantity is 0.98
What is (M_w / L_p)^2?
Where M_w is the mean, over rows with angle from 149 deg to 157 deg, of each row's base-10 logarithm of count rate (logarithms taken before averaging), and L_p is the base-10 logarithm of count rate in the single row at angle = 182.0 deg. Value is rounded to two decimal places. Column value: 0.96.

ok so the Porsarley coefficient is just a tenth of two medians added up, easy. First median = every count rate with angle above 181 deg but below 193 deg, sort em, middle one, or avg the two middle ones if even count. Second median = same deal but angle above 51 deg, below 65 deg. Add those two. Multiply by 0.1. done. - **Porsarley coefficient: 0.656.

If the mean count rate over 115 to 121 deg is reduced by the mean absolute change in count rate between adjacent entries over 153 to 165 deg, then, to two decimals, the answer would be 3.05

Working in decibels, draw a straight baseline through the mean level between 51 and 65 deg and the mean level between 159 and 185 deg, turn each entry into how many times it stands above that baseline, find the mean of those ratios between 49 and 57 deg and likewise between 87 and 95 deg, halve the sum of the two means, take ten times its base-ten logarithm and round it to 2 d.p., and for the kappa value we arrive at -0.11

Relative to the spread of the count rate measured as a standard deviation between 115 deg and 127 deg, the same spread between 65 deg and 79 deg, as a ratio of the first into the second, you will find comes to 1.1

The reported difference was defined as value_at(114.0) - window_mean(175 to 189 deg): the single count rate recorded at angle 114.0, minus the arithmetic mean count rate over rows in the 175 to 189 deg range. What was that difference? -0.14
